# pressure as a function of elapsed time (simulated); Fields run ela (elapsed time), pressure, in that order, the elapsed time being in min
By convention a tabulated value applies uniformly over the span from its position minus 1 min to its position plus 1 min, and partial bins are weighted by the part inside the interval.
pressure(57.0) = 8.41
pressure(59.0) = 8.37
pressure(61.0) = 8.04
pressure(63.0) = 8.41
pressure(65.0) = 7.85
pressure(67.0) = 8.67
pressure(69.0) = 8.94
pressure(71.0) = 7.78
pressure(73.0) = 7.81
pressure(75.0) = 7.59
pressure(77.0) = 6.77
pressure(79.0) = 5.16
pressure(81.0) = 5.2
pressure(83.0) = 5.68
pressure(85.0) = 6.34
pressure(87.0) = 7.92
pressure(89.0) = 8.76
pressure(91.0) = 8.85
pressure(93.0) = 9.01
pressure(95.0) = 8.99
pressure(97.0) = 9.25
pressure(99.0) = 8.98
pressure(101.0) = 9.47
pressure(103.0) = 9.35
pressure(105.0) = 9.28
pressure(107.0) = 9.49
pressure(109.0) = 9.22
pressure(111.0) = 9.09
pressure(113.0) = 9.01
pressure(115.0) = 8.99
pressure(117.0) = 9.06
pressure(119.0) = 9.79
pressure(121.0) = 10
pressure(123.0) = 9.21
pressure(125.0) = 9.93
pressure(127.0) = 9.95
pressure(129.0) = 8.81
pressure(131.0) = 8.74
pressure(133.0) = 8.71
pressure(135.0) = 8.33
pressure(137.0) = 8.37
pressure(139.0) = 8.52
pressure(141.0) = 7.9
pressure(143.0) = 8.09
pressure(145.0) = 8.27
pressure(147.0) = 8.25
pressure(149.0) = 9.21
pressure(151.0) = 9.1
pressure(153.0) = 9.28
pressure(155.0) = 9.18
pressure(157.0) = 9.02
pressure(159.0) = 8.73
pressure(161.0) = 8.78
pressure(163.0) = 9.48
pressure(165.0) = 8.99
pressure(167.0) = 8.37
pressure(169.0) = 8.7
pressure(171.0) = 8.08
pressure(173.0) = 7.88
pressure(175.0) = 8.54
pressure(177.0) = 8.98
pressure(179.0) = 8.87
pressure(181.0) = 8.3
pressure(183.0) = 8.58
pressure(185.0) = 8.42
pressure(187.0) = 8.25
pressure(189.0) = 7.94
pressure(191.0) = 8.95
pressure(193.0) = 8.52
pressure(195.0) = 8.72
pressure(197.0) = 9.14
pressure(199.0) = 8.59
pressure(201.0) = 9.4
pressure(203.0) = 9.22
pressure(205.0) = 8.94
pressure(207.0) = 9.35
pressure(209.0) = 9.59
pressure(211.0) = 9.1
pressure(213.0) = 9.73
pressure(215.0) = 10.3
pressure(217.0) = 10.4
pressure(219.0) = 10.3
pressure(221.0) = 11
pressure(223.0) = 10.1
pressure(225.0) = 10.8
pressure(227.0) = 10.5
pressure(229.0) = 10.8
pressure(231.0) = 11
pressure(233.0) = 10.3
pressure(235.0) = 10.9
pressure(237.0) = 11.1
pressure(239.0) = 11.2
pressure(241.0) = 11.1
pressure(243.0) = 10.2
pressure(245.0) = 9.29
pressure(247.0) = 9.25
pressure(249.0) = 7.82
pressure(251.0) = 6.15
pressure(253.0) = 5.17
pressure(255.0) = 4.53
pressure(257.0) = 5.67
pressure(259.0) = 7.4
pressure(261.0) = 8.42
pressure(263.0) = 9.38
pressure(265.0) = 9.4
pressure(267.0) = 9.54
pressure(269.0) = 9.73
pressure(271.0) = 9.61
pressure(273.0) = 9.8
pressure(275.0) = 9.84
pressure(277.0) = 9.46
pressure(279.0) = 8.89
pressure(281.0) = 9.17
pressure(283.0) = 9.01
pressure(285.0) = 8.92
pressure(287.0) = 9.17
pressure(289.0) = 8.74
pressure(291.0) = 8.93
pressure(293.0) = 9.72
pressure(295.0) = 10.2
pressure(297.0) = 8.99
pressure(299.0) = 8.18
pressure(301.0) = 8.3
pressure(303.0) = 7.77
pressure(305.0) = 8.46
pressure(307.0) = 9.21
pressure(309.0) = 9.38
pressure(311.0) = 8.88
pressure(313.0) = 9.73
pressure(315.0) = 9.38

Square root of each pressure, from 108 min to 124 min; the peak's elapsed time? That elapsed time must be 121.0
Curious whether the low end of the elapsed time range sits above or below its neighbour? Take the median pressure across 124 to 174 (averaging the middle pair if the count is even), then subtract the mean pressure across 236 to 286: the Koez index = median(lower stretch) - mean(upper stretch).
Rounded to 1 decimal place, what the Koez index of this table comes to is -0.1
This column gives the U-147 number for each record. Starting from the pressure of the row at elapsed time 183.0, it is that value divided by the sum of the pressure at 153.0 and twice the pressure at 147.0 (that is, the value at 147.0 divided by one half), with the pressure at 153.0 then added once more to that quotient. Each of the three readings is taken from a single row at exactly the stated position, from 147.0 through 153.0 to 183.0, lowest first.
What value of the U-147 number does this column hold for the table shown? 9.6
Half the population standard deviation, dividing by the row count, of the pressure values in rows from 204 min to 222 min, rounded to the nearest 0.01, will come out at 0.32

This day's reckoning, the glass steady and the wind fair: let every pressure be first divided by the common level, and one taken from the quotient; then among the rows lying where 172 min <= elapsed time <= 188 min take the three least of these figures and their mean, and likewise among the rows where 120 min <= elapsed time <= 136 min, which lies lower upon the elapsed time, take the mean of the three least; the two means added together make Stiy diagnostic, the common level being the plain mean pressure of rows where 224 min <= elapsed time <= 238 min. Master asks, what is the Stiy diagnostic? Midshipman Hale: -0.45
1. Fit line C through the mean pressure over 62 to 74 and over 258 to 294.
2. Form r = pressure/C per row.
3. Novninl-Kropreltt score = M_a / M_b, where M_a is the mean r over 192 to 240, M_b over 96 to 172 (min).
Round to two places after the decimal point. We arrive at 1.06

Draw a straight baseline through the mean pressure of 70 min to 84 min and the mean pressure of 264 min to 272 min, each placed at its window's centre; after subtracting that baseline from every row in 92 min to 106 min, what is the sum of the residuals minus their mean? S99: 14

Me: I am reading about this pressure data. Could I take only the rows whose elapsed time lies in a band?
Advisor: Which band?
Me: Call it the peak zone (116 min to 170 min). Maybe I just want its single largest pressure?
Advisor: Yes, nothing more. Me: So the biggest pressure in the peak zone 10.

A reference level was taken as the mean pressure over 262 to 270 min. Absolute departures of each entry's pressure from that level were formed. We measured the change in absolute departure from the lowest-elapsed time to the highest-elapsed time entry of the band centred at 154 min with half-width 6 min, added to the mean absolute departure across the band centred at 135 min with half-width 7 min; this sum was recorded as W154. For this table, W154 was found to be 1.51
